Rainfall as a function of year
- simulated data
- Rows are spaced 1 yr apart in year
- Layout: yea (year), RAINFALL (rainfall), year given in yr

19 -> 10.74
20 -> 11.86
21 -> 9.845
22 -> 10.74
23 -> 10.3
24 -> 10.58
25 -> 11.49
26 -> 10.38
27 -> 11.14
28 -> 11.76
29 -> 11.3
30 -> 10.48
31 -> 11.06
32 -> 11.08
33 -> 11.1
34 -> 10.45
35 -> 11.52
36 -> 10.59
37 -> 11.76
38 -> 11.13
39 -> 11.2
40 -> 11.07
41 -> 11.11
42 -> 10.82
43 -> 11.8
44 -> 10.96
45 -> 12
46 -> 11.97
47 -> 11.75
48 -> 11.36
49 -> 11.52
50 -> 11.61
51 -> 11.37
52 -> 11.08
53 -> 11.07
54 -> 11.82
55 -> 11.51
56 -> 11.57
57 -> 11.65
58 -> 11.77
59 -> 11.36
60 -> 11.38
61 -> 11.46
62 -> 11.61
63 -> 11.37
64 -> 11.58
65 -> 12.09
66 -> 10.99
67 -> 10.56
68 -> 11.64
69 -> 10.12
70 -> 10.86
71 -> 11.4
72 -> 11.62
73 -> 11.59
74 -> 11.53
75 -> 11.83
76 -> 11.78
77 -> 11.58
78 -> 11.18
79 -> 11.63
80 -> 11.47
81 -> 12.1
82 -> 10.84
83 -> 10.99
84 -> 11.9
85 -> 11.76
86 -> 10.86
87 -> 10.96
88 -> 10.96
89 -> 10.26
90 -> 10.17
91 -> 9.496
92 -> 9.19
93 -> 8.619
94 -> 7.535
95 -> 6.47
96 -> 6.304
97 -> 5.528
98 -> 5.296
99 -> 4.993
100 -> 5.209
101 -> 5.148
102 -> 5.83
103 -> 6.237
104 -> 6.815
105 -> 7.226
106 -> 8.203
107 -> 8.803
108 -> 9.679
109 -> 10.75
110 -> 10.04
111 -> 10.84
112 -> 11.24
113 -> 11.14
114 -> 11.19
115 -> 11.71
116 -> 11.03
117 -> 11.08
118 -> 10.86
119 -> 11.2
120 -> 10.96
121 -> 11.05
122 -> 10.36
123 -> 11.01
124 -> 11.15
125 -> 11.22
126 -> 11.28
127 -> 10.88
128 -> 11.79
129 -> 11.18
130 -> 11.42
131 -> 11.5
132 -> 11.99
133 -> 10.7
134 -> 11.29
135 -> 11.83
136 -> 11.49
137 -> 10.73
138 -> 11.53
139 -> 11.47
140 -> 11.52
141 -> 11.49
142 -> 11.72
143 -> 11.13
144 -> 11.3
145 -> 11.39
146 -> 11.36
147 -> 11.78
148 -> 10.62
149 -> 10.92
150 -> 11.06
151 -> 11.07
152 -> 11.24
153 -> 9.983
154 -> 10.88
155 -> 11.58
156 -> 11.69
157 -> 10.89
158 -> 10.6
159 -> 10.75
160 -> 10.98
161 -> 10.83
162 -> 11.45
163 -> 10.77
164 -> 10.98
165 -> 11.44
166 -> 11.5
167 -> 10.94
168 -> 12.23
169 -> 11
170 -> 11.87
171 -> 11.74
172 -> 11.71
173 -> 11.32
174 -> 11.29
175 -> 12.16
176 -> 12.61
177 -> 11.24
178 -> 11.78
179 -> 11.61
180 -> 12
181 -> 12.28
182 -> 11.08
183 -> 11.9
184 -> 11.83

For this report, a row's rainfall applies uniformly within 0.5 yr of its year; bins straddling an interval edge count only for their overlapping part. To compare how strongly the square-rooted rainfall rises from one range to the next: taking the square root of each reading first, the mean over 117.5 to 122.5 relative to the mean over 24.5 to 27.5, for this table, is 0.99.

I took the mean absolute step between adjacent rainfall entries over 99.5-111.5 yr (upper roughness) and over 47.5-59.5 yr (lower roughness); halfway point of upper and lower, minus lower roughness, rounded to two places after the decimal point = 0.21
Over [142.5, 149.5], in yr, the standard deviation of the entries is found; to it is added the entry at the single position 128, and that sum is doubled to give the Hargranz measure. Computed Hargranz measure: 24.3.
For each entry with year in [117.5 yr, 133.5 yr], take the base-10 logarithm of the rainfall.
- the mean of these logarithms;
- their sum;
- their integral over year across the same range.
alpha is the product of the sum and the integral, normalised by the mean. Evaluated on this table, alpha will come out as 268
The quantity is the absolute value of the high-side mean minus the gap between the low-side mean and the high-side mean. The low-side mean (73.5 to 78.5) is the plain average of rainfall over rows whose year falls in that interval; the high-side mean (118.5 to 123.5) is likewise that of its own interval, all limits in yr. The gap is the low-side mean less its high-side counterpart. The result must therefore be 10.3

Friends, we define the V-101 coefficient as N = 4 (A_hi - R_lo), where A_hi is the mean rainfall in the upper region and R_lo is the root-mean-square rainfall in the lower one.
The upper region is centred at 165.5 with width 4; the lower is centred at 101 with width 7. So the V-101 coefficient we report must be 22.1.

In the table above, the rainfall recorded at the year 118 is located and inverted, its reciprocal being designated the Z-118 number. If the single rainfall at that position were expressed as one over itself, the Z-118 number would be 0.092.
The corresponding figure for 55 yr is 0.087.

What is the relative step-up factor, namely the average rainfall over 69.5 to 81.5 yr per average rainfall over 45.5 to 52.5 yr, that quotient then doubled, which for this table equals 2.00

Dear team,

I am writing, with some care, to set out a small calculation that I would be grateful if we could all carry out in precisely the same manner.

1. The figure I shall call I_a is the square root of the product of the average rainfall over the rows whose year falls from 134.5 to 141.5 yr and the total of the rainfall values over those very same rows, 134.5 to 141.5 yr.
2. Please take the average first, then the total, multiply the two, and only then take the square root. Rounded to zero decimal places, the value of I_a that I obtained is 30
